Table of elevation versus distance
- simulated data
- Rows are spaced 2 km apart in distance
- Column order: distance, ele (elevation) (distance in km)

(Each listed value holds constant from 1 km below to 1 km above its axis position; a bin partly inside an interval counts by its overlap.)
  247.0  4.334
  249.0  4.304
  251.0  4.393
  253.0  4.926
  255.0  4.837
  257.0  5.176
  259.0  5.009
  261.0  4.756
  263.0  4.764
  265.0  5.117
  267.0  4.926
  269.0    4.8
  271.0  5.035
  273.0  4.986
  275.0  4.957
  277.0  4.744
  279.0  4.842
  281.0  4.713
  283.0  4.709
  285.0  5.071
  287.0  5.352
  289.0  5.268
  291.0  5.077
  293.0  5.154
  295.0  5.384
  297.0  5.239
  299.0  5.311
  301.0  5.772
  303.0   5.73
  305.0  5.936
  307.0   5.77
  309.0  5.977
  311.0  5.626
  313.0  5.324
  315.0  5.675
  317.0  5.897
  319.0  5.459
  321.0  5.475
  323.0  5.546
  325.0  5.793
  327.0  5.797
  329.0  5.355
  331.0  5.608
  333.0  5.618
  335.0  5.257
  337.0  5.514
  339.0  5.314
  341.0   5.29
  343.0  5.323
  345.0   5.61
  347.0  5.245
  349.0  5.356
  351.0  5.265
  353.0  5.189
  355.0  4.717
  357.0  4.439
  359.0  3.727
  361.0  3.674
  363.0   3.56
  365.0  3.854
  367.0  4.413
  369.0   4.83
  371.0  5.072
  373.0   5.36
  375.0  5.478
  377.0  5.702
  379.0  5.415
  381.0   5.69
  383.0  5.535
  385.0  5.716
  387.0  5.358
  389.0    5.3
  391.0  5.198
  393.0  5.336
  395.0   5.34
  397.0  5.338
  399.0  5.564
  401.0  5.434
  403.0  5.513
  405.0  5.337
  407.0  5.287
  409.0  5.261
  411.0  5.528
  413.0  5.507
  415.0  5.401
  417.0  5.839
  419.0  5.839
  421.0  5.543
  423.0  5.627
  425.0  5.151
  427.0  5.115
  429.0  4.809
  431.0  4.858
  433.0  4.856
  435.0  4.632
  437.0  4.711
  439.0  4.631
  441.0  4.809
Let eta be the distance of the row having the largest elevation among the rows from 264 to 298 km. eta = 295.0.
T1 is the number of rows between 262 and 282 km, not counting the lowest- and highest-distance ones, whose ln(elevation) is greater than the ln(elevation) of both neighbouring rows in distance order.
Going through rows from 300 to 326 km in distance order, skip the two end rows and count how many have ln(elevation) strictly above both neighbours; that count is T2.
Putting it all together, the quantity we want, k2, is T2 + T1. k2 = 6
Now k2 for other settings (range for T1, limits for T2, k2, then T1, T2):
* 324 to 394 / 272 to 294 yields 10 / 8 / 2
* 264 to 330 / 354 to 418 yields 16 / 9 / 7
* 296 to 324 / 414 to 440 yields 7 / 4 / 3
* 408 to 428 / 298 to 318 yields 5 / 2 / 3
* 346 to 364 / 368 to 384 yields 3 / 1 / 2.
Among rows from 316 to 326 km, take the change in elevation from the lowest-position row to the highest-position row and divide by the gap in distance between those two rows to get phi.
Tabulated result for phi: -0.013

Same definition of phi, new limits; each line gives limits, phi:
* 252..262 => -0.021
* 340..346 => 0.080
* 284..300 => 0.017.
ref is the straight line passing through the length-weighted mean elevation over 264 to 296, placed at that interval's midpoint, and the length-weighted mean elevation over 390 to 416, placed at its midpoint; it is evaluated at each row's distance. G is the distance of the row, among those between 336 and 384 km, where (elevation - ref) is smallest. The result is 363.0 km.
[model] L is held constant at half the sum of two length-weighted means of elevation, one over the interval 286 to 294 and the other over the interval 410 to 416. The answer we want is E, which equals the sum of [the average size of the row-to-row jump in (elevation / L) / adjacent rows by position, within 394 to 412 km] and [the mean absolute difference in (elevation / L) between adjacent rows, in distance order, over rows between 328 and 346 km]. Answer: 0.056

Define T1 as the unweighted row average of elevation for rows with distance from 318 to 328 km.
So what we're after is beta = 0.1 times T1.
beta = 0.56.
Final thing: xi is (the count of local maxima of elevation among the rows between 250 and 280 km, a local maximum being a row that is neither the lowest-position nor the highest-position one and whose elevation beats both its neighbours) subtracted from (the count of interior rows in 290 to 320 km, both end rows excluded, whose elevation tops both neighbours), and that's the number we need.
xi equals 1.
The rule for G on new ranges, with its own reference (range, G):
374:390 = 389.0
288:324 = 291.0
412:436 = 435.0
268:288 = 283.0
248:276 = 249.0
